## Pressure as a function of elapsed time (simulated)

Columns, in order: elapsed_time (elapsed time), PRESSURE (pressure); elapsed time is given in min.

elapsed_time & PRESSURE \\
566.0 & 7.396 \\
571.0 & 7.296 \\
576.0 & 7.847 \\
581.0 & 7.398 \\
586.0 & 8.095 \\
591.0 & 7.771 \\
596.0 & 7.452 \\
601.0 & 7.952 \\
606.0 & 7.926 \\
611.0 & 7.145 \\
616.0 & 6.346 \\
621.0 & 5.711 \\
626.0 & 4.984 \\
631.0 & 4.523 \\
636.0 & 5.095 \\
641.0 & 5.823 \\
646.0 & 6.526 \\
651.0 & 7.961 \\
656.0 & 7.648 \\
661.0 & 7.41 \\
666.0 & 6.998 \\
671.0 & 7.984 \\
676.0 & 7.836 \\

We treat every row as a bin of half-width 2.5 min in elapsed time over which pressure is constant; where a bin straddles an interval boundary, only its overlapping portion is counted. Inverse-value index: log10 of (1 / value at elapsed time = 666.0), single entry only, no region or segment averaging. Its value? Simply -0.84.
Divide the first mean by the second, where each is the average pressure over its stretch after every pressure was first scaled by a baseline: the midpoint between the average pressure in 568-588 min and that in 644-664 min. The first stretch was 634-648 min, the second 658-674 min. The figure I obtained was 0.78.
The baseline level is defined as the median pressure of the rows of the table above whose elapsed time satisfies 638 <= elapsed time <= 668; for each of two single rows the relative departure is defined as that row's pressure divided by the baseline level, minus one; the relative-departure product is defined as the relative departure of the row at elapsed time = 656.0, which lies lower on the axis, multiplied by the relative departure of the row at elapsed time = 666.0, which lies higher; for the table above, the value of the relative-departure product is -0.0018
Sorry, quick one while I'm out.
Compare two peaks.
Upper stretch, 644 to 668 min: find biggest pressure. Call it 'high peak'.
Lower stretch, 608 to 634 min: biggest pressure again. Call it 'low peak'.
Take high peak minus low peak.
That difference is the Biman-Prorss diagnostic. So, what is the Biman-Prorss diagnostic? 0.82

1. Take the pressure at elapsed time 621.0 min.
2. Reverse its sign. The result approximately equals -5.7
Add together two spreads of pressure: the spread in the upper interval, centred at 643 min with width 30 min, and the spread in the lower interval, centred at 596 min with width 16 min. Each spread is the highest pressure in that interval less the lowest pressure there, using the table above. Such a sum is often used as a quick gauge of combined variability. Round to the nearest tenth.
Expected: 3.9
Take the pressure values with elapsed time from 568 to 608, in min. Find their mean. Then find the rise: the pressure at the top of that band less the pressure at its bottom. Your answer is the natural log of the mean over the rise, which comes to 2.5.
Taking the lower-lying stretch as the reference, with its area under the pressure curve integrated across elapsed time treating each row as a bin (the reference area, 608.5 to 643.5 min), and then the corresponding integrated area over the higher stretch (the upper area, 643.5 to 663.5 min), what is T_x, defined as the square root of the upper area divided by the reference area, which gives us 0.86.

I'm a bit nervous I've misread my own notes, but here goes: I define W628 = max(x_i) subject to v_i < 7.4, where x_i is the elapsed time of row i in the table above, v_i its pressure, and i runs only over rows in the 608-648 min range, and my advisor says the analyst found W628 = 646.0 min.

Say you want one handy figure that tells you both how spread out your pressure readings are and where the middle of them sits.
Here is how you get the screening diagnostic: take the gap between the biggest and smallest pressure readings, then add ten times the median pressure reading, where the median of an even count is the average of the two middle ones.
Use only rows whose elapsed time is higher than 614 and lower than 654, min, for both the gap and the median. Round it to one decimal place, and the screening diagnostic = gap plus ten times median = 61.1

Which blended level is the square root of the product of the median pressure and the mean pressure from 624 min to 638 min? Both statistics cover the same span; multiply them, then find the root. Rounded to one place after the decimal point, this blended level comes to 4.9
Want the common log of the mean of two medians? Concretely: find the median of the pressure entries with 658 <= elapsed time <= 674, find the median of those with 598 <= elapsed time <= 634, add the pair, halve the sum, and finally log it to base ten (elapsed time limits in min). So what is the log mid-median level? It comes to 0.84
